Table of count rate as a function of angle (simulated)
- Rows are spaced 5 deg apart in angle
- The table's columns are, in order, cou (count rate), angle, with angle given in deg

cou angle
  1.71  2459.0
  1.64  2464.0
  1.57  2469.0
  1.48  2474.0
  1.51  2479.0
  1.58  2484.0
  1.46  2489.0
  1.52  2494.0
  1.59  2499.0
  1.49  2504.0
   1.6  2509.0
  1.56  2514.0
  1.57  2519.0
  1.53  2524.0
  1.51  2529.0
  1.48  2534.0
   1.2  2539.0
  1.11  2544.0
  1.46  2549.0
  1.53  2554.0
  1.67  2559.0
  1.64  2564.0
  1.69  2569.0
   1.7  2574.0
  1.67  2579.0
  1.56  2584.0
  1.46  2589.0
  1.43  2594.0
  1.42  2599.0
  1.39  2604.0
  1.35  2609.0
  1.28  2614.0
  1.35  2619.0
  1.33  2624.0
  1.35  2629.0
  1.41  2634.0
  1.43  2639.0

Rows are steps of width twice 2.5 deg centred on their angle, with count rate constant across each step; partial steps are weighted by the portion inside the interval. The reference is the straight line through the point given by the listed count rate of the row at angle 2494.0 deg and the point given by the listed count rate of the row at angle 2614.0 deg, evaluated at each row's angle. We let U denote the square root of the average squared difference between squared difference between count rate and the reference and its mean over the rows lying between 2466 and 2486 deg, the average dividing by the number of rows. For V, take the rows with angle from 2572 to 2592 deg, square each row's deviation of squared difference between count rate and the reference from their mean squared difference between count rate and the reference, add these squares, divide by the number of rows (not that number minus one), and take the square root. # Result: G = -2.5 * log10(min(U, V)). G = 6.55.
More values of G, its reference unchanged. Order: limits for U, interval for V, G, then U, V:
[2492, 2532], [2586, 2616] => 5.99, 0.0040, 0.006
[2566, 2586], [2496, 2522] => 5.97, 0.0259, 0.004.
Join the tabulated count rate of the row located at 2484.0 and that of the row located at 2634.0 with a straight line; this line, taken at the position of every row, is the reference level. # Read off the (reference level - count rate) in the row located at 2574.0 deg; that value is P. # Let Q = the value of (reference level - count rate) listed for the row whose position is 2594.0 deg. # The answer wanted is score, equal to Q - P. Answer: 0.25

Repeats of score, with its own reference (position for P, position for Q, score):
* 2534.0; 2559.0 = -0.22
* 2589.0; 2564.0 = -0.15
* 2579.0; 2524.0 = 0.20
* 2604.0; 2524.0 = -0.05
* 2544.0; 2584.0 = -0.50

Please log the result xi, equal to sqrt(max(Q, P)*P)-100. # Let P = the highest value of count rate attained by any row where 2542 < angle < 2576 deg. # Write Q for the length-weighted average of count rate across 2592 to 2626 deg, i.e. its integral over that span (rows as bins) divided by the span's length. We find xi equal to -98.3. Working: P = 1.7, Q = 1.36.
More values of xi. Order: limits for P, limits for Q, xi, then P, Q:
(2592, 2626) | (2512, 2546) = -98.6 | 1.43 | 1.43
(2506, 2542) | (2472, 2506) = -98.4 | 1.6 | 1.52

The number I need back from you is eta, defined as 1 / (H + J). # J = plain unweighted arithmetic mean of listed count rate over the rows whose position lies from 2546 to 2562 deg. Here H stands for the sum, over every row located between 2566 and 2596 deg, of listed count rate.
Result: 0.090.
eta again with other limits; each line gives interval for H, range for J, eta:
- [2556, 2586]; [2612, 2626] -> 0.089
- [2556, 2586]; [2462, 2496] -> 0.087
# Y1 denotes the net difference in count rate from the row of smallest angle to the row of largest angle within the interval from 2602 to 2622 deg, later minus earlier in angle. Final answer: -0.04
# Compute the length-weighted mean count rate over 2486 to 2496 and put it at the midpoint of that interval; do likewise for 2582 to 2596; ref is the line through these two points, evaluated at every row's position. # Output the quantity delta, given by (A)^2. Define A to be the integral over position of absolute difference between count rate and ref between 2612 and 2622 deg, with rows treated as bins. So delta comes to 2.62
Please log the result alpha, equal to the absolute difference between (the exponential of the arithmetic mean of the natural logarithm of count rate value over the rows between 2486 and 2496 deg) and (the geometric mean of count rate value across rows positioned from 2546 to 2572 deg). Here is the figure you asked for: 0.11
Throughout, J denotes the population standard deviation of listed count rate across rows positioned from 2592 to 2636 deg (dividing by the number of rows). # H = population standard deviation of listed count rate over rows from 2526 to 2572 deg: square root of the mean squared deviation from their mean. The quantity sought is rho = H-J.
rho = 0.14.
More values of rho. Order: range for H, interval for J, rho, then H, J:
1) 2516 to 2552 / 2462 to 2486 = 0.11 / 0.17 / 0.056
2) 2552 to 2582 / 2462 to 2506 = 0.00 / 0.06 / 0.057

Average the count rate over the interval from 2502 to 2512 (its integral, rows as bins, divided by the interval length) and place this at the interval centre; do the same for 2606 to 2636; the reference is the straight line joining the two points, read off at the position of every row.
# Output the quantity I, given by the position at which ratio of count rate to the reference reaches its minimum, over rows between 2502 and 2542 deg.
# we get 2539.0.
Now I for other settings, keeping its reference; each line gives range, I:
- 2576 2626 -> 2614.0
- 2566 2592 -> 2589.0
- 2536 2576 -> 2544.0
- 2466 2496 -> 2474.0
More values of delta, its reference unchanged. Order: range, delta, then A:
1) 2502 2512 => 0.34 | 0.6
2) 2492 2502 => 0.38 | 0.6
